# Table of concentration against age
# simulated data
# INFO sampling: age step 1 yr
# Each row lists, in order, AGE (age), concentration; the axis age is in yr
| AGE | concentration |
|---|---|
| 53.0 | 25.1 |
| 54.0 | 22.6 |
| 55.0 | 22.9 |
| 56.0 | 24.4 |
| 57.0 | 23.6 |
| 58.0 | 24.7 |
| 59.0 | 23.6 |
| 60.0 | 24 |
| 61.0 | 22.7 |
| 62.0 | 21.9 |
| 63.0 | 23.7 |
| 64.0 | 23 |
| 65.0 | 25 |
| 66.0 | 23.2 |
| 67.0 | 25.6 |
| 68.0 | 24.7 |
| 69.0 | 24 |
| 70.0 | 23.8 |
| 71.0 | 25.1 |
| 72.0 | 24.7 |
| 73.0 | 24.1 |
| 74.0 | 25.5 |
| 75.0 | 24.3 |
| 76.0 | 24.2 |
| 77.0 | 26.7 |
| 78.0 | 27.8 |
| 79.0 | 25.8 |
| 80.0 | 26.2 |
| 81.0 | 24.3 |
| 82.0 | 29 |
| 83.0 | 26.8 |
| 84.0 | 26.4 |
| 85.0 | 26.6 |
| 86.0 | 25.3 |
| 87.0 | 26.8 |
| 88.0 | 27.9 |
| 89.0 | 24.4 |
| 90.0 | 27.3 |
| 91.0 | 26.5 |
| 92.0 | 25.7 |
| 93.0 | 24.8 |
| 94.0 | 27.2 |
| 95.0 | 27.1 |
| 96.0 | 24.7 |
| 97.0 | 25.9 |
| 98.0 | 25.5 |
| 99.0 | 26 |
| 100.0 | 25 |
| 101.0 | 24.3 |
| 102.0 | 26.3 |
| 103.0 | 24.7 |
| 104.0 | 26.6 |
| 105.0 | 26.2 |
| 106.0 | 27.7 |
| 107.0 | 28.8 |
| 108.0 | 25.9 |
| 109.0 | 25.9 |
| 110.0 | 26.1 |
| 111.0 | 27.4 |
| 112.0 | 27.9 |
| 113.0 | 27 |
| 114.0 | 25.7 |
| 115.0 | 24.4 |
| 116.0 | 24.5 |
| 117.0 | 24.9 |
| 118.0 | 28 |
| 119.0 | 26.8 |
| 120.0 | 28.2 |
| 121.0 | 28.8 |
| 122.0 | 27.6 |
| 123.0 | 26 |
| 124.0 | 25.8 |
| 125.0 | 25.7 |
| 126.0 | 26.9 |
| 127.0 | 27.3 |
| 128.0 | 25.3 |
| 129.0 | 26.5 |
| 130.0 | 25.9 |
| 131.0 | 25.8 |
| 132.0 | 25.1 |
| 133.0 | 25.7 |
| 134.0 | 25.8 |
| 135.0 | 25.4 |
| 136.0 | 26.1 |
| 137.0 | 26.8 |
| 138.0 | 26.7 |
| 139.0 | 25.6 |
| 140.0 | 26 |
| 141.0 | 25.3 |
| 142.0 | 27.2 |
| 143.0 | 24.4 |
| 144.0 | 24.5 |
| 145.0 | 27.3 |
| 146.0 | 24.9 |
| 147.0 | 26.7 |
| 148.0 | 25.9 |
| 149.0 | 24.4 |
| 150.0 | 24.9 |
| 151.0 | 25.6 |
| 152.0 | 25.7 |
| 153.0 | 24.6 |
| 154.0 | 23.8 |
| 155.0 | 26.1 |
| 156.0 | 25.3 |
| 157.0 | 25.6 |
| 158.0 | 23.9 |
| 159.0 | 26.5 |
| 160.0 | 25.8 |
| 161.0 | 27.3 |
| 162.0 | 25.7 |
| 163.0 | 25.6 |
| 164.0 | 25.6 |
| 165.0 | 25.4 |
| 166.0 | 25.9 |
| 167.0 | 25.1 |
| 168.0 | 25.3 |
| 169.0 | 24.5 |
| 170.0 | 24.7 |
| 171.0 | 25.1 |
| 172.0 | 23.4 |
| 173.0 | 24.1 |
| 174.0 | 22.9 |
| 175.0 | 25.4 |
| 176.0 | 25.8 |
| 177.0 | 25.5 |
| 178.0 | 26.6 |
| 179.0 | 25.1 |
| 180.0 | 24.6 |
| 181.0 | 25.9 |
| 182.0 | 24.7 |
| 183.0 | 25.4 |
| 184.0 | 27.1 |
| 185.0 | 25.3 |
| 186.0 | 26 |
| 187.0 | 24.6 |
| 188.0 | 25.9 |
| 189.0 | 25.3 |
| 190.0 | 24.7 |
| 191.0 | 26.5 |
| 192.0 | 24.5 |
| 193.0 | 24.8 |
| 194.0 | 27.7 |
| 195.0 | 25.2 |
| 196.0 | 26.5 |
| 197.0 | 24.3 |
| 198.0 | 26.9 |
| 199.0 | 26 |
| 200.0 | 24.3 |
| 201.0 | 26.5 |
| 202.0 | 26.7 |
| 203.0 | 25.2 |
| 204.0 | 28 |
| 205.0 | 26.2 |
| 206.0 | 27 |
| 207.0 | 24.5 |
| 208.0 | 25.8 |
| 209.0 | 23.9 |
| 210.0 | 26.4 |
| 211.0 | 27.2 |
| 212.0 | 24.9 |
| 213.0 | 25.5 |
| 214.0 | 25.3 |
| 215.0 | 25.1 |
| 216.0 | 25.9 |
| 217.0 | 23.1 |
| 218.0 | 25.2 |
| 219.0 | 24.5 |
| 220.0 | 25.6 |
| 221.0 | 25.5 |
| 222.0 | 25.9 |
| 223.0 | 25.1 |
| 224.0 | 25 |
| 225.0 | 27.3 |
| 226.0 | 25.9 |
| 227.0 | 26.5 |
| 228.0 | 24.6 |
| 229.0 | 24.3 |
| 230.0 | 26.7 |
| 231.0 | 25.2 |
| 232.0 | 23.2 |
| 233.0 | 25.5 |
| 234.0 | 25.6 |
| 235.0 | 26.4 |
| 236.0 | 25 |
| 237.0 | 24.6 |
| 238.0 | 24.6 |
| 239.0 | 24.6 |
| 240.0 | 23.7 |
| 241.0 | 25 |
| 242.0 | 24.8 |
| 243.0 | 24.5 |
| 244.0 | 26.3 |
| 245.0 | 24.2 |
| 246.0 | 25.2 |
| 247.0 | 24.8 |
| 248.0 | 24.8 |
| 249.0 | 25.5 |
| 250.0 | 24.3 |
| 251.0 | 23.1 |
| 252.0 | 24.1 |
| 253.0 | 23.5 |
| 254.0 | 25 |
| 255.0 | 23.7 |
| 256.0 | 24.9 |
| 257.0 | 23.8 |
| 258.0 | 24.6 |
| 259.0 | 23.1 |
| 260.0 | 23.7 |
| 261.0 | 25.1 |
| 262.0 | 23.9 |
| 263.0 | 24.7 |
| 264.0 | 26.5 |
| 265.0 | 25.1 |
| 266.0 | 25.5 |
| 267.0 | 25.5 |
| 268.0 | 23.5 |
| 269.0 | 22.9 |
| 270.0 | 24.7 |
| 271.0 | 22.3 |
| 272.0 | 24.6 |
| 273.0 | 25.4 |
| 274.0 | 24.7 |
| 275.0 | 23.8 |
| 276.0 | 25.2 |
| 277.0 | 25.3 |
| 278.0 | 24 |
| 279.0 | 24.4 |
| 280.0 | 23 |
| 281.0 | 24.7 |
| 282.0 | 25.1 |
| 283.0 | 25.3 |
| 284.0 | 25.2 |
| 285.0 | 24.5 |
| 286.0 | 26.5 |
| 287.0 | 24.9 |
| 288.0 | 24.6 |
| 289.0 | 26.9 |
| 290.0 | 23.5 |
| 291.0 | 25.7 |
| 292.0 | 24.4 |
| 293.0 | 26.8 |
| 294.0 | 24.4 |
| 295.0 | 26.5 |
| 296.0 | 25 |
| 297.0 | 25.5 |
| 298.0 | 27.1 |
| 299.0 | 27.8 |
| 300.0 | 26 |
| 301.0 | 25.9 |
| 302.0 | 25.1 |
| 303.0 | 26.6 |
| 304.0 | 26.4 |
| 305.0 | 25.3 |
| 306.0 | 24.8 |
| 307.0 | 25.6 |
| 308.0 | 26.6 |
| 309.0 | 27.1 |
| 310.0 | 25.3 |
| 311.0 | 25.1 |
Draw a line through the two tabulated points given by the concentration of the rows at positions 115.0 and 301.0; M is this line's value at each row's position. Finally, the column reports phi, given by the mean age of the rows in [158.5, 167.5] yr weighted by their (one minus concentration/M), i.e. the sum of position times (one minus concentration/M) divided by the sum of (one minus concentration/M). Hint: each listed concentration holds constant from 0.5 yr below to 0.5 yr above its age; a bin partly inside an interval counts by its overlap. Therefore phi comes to 162.0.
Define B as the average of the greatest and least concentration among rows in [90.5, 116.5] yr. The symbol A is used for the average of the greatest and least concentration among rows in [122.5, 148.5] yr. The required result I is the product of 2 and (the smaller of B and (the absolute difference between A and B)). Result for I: 1.4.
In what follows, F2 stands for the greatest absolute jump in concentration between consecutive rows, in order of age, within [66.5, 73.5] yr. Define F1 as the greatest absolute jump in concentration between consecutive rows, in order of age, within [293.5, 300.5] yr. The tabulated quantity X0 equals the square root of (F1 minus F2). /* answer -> 0.9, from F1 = 2.1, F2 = 1.30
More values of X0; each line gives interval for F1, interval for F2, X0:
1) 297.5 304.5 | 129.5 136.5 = 1.0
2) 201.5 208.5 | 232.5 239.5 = 1.2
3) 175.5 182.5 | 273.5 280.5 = 0.3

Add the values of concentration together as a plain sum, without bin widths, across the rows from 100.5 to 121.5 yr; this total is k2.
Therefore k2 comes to 556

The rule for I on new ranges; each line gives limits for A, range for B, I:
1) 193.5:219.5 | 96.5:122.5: 2.0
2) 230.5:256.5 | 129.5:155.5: 1.6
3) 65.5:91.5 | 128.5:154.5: 1.1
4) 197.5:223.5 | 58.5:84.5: 0.2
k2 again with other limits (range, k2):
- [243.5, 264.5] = 515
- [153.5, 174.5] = 528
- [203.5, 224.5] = 536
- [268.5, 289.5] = 518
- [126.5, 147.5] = 544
